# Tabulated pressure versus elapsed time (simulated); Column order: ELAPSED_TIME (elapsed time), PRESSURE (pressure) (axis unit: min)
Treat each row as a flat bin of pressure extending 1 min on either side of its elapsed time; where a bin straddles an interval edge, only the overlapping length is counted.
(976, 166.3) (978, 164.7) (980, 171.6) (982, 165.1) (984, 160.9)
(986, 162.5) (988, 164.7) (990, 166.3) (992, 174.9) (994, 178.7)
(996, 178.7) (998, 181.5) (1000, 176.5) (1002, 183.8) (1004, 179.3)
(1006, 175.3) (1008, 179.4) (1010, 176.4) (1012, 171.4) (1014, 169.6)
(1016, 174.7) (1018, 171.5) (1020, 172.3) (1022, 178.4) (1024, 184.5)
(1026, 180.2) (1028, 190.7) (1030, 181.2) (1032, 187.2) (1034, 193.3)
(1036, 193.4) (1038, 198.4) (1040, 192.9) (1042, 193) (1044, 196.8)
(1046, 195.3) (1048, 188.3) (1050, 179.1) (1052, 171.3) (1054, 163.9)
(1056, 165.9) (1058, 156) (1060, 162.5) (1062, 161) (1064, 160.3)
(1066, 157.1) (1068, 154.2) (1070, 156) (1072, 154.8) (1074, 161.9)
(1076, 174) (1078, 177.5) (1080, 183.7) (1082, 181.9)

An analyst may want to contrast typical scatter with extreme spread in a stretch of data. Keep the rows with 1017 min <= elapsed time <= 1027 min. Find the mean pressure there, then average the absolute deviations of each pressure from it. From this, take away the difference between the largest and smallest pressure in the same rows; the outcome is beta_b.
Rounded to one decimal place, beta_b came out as -8.6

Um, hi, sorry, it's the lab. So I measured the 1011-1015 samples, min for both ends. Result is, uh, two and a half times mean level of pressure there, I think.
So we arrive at 426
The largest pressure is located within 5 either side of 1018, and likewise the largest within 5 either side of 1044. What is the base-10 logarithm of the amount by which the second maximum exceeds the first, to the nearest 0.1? 1.3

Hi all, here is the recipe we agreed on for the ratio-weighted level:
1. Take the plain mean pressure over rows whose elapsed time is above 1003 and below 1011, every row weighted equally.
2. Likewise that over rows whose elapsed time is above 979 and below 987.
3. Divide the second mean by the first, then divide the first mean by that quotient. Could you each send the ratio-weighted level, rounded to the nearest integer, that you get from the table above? 191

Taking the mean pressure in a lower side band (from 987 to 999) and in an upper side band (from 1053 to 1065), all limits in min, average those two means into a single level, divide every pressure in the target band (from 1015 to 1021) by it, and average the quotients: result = 1.03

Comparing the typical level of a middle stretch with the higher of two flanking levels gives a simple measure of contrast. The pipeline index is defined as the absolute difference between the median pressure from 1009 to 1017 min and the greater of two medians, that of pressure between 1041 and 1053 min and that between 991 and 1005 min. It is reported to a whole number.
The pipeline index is 18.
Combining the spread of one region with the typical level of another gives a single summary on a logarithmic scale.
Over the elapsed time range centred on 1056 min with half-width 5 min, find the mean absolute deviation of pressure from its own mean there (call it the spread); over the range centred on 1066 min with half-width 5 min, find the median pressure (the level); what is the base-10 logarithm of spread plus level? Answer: 2.21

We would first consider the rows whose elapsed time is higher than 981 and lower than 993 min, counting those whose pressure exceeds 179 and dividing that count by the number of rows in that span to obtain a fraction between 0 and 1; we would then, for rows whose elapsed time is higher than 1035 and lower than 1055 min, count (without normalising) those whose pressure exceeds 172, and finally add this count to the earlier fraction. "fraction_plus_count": 8.0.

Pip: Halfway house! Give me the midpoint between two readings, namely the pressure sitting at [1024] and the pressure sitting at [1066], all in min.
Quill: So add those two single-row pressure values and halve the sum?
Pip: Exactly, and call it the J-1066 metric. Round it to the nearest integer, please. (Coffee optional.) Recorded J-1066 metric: 171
